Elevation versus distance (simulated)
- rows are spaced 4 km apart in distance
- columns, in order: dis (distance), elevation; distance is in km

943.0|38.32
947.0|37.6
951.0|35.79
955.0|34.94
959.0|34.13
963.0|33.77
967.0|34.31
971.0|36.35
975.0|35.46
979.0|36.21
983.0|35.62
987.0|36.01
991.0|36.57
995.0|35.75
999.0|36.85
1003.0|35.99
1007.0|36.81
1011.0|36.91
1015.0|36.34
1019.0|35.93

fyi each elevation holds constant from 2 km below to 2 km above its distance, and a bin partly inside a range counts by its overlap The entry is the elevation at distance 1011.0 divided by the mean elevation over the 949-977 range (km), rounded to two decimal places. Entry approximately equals 1.06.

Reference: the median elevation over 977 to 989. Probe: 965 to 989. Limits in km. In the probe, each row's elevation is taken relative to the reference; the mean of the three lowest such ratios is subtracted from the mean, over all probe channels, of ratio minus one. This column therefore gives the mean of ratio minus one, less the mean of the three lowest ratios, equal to -0.985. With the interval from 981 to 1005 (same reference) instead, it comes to -0.990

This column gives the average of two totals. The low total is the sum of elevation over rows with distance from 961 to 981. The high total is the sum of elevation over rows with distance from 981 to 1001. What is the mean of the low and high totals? 178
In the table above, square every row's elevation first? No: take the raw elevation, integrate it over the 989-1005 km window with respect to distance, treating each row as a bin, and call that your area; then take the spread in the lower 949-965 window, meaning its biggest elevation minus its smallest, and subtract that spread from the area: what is 578.6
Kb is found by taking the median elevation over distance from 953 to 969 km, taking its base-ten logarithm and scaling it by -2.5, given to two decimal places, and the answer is -3.84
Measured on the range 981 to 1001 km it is -3.89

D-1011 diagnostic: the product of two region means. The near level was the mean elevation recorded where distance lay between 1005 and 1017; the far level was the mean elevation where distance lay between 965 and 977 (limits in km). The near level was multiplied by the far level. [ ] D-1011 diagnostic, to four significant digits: 1298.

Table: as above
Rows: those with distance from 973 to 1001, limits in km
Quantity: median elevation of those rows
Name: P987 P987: 36.0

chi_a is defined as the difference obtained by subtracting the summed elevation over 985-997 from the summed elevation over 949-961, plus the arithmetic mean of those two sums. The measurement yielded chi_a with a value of 103.1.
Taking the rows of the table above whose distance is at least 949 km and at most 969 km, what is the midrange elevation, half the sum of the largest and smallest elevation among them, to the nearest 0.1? 34.8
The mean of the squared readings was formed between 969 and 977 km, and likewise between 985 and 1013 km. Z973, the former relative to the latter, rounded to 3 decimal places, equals 0.972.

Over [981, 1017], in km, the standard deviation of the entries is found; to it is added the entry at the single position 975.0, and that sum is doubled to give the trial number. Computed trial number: 71.9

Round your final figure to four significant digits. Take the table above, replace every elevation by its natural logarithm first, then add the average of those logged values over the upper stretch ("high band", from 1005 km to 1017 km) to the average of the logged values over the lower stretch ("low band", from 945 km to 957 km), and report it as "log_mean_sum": 7.188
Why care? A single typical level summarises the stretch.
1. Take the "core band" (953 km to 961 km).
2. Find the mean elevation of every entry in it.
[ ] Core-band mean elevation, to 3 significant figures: 34.5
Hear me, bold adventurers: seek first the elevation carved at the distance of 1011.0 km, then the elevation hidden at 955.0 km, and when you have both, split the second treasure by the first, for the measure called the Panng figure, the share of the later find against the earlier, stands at 0.95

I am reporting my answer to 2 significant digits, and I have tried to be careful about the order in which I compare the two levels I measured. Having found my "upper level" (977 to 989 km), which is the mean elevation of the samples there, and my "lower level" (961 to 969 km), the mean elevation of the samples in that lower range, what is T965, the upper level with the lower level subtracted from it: 1.9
